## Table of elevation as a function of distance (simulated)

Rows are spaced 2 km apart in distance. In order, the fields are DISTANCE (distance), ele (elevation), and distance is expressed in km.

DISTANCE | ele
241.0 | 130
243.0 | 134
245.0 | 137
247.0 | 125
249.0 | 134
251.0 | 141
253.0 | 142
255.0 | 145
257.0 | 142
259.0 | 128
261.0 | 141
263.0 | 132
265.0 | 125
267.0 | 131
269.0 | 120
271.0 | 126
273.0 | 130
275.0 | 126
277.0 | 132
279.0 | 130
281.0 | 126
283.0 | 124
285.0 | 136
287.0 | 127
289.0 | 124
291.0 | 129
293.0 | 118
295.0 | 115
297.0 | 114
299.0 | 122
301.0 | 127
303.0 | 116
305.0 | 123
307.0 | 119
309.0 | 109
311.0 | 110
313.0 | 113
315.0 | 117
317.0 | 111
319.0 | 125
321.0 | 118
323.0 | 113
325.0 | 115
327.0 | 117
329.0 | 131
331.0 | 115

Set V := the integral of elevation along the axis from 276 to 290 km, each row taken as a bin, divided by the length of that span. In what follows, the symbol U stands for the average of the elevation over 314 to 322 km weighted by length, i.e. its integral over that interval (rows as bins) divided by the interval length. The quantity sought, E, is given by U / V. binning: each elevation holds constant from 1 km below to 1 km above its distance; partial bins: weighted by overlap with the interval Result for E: 0.92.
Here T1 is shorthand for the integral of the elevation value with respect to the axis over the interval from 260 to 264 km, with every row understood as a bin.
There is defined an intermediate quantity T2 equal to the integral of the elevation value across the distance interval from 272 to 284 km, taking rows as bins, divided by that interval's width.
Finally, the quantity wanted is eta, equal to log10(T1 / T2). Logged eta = 0.63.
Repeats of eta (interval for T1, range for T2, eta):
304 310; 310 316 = 0.79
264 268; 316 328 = 0.64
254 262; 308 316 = 1.00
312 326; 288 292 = 1.11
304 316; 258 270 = 1.03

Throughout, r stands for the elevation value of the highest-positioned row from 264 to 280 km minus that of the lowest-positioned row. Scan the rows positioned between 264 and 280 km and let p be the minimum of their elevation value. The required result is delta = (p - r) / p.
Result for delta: 0.96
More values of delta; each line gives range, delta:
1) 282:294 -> 1.05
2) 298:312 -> 1.11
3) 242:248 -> 1.07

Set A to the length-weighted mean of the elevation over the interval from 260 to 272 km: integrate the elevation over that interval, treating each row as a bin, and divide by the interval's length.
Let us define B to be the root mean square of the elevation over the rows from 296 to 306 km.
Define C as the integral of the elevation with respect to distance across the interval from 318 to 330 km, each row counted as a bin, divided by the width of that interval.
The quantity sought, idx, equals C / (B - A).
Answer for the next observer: -14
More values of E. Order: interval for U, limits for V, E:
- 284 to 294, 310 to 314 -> 1.14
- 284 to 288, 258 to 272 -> 1.02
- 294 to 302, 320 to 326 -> 1.04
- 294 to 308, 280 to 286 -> 0.93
